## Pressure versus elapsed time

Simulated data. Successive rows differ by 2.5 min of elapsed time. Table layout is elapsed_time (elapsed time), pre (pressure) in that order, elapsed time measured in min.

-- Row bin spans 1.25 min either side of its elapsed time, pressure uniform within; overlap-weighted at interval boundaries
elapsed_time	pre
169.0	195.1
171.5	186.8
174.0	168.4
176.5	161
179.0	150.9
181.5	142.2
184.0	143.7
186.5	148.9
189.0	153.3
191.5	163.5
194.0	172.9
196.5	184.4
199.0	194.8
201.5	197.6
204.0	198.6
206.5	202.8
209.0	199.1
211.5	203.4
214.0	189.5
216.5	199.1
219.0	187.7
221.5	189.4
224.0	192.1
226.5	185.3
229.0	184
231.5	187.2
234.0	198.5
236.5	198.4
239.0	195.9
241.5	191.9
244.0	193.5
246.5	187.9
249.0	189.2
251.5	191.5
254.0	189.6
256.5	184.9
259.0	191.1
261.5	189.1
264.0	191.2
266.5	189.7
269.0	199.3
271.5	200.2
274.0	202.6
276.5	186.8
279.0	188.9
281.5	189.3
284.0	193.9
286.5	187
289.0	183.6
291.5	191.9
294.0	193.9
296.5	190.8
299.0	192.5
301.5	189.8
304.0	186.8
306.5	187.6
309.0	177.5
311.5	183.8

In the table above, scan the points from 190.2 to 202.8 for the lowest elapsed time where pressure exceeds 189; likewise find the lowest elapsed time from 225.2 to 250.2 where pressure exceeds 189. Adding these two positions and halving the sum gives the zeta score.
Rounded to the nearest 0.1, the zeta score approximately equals 216.5 min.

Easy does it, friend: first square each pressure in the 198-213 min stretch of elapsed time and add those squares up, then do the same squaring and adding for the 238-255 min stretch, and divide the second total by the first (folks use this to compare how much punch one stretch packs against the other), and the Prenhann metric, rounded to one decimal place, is 1.1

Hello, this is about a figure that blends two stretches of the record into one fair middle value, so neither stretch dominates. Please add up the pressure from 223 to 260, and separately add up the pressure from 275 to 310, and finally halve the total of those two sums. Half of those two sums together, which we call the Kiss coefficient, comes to 2751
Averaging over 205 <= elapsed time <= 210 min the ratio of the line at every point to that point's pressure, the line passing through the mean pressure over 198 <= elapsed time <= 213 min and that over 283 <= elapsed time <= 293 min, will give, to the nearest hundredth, 0.99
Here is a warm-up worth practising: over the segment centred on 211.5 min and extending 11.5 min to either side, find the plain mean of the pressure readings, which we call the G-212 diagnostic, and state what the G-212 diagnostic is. 196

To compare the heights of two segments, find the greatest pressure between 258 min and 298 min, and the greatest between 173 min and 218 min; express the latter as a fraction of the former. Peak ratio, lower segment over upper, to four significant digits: 1.004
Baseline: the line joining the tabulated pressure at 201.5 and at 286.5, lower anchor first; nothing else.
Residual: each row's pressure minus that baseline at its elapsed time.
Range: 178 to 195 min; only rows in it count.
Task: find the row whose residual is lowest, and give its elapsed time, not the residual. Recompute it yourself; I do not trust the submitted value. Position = 181.5 min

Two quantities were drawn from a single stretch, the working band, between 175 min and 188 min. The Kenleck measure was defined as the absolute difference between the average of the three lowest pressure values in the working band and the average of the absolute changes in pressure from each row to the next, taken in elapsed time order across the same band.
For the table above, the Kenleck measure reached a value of 139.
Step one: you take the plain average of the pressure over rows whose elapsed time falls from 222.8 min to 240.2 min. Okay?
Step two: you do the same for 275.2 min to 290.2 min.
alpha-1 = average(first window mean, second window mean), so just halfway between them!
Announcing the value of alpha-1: 190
